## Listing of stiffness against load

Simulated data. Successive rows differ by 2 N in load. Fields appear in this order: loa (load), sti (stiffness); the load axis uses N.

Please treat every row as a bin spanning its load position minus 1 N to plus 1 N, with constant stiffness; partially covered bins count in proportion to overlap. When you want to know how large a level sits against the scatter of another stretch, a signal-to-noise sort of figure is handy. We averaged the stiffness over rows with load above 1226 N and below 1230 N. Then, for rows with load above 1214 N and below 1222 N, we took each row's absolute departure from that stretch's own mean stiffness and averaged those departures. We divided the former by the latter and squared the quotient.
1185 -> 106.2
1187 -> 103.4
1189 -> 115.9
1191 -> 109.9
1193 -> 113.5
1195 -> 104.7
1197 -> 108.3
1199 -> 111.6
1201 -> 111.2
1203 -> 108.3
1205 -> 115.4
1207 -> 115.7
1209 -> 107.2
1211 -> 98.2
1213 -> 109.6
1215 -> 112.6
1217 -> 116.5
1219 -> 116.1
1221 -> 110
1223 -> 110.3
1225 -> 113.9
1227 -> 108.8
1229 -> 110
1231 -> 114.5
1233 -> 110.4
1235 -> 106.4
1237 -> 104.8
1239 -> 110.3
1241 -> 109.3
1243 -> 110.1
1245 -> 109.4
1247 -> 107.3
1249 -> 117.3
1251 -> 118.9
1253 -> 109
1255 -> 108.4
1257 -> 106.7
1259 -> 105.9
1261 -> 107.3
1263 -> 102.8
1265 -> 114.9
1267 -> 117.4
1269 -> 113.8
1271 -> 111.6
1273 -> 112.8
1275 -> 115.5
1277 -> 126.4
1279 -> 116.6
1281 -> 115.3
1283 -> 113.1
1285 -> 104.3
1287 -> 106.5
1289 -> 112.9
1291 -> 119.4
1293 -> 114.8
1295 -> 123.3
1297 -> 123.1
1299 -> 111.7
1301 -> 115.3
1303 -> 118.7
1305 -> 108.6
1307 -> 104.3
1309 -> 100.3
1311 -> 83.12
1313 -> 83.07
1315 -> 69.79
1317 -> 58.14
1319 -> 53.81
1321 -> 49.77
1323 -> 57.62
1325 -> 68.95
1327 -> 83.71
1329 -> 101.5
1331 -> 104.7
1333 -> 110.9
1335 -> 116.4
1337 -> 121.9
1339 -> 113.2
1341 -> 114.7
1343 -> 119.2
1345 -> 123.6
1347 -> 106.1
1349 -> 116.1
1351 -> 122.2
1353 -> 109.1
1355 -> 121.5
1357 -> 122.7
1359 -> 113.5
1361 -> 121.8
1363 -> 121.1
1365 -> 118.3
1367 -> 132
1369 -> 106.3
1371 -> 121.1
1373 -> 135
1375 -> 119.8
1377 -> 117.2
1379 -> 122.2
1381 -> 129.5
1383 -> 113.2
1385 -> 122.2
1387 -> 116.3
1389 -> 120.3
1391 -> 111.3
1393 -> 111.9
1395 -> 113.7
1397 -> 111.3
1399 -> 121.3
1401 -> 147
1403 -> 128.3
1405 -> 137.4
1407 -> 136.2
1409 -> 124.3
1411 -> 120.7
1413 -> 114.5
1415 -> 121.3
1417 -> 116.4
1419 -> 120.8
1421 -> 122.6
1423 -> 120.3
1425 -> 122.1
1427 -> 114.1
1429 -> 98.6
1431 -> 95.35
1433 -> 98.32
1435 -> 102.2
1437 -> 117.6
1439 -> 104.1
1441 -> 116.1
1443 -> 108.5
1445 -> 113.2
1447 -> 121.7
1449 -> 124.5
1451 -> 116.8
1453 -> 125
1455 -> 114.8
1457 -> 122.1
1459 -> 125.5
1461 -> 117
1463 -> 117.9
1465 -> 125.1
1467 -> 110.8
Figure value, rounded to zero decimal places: 1915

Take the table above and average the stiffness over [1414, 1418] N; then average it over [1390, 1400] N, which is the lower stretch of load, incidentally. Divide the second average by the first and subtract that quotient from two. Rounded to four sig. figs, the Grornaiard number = 1.042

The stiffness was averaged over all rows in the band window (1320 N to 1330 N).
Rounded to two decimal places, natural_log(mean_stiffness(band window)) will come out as 4.28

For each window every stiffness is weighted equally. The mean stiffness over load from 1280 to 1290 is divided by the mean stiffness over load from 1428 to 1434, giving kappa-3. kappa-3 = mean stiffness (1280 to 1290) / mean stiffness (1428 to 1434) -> 1.1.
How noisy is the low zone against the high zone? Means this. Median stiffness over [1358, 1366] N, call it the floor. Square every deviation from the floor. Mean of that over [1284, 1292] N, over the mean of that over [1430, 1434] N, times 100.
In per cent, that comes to 22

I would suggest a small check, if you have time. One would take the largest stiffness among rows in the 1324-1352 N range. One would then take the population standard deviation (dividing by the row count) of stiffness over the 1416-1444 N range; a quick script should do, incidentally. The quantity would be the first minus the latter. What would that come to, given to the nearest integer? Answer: 114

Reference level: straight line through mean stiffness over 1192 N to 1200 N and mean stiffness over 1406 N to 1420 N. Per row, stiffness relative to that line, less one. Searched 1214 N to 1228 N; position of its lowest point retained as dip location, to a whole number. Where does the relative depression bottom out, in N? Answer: 1227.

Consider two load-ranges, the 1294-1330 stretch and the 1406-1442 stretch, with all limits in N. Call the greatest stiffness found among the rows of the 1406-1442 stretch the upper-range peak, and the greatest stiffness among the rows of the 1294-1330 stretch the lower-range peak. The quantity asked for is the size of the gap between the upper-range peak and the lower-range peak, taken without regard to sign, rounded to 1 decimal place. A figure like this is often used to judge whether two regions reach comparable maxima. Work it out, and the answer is 12.9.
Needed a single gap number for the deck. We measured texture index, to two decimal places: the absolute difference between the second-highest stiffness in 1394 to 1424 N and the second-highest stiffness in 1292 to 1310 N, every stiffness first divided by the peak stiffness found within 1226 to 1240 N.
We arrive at 0.12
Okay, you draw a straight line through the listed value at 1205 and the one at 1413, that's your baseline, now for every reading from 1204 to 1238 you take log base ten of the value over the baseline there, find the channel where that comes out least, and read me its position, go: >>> 1211 N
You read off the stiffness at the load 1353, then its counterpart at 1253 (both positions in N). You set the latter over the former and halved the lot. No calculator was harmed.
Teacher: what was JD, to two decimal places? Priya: 0.50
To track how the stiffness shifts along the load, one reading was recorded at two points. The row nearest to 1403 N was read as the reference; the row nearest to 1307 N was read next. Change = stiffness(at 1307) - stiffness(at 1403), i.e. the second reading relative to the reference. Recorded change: -24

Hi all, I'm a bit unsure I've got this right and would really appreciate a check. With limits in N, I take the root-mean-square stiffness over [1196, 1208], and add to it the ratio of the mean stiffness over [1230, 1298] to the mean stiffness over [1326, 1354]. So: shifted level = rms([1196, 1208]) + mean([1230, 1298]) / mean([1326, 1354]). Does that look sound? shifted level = 113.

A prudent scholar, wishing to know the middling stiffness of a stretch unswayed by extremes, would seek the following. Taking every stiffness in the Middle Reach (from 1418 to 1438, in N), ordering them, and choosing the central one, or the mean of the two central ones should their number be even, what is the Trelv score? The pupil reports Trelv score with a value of 116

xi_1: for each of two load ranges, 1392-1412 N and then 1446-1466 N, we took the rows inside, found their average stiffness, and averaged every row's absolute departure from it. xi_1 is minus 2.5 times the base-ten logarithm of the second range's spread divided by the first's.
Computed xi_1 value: 1.1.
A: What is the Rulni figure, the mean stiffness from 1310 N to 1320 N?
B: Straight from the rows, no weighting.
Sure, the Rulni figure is 70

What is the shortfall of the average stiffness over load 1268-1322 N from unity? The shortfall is -102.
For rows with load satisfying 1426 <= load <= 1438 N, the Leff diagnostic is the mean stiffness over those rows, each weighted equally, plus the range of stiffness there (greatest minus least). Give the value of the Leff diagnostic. 127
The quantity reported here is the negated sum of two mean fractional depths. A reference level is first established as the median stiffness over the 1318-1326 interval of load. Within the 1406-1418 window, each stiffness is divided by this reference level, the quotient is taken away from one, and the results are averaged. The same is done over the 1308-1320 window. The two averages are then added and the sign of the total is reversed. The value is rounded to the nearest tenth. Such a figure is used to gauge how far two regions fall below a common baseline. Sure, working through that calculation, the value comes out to 1.5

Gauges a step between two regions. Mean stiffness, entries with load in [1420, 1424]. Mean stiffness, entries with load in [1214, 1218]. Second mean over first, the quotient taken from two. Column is 1.057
